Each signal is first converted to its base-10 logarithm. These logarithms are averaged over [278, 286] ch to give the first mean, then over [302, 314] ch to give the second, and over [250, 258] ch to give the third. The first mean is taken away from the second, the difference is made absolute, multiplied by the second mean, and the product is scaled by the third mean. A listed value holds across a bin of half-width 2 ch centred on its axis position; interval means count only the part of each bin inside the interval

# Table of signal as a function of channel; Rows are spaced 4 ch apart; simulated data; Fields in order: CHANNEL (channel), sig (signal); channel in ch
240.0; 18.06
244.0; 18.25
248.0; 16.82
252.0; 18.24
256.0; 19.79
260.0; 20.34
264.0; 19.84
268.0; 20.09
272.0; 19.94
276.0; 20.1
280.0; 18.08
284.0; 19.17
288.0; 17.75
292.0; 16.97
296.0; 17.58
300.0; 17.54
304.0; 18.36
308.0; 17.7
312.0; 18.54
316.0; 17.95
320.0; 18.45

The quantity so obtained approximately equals 0.016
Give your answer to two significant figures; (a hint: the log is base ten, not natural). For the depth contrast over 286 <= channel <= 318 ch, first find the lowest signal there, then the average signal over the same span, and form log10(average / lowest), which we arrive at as 0.021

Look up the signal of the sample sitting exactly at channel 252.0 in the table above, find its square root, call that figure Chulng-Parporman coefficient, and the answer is 4.271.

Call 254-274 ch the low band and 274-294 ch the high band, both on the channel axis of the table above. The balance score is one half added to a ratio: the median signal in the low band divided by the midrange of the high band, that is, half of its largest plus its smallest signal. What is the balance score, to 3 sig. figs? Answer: 1.58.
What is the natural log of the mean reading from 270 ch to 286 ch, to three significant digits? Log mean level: 2.96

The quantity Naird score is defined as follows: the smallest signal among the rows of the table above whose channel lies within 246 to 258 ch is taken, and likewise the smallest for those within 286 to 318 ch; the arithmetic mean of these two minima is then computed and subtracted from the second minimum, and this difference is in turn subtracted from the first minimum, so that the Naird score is 16.7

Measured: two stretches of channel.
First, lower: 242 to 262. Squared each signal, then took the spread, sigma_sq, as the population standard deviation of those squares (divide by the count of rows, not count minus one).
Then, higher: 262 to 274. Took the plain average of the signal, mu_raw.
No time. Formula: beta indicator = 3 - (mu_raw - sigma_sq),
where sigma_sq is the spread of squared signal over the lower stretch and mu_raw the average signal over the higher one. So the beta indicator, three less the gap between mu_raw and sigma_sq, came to 30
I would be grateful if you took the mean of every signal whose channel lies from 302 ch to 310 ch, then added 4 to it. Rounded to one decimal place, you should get 22.0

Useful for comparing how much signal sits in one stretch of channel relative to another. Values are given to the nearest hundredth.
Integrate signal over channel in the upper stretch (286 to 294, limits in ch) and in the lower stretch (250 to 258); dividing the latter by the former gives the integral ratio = 1.10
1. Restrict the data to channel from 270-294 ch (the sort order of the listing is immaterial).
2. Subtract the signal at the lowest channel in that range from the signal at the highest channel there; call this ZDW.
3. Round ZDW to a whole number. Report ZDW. -3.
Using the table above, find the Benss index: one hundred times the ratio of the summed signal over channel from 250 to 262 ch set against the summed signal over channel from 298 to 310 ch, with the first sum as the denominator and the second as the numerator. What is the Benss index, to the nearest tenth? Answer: 91.8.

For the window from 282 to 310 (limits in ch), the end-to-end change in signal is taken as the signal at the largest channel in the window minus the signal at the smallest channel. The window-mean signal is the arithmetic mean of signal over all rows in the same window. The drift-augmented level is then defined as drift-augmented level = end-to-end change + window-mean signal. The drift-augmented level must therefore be 16.4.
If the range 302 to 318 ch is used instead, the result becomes 17.7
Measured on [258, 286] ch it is 18.5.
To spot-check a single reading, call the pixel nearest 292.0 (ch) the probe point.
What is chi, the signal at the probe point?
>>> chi 16.97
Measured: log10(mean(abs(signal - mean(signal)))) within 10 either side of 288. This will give -0.24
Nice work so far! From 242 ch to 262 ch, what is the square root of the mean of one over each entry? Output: 0.232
